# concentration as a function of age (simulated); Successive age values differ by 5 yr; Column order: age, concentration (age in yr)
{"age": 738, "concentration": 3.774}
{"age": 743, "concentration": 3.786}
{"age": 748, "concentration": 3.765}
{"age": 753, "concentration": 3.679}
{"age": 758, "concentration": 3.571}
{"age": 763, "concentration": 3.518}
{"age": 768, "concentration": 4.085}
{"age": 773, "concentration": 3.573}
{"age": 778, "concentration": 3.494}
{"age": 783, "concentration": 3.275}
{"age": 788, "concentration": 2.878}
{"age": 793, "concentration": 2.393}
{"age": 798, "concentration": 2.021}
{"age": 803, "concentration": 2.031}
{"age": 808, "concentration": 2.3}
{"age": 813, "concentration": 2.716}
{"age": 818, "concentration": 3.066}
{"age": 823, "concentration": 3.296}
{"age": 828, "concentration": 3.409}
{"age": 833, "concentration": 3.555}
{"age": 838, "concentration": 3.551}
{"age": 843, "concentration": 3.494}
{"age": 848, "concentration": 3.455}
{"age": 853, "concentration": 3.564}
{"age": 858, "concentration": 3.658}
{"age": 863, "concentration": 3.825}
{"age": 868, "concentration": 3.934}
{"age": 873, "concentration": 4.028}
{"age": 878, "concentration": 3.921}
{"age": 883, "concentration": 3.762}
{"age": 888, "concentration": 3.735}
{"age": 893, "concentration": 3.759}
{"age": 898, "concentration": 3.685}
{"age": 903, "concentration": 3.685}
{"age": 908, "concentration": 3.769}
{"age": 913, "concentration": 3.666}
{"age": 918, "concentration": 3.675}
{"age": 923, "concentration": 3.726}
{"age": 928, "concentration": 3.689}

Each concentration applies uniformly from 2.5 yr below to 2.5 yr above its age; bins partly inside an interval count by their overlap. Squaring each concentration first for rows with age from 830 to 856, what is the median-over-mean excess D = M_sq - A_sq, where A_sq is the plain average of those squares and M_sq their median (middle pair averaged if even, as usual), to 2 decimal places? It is 0.19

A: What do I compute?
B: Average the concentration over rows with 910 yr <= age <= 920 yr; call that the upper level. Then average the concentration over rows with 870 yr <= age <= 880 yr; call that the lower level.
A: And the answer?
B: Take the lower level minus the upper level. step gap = 0.30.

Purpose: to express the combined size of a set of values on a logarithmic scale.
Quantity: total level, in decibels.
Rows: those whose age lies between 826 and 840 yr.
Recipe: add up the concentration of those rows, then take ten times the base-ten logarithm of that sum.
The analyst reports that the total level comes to 10.2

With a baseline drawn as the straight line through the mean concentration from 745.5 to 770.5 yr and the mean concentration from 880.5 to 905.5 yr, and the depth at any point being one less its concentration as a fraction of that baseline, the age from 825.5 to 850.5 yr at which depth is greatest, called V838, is 828 yr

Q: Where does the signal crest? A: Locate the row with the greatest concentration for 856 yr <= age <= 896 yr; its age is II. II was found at 873 yr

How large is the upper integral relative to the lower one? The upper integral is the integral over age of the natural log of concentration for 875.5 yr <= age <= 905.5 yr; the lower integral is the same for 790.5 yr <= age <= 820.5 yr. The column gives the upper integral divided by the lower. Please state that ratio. 1.5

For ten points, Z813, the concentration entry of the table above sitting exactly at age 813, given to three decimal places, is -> 2.716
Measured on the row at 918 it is 3.675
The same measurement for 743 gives 3.786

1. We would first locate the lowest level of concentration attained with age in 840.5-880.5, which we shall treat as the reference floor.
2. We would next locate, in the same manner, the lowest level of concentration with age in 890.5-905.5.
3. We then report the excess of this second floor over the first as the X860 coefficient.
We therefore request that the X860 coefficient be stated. 0.23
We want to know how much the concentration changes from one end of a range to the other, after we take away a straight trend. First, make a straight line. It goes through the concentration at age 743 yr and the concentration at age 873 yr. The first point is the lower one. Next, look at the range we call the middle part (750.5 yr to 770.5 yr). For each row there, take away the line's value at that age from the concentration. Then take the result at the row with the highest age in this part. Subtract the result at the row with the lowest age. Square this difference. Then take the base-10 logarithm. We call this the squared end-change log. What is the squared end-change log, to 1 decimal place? -0.8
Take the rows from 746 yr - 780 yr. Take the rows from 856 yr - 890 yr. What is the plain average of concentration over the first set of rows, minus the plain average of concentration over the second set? -0.17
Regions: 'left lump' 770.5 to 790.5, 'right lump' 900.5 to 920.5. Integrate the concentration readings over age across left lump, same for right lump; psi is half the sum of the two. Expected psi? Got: 70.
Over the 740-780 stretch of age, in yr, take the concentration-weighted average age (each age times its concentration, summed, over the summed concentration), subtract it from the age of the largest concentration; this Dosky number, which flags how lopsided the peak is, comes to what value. 7.7 yr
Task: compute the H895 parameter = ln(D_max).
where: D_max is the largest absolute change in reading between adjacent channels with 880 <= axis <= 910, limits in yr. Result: -2.5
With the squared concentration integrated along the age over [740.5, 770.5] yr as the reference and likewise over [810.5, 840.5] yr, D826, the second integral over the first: 0.77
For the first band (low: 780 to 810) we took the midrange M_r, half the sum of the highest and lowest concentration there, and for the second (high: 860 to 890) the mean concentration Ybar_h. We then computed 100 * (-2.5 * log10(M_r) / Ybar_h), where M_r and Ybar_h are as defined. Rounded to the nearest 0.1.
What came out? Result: -27.3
